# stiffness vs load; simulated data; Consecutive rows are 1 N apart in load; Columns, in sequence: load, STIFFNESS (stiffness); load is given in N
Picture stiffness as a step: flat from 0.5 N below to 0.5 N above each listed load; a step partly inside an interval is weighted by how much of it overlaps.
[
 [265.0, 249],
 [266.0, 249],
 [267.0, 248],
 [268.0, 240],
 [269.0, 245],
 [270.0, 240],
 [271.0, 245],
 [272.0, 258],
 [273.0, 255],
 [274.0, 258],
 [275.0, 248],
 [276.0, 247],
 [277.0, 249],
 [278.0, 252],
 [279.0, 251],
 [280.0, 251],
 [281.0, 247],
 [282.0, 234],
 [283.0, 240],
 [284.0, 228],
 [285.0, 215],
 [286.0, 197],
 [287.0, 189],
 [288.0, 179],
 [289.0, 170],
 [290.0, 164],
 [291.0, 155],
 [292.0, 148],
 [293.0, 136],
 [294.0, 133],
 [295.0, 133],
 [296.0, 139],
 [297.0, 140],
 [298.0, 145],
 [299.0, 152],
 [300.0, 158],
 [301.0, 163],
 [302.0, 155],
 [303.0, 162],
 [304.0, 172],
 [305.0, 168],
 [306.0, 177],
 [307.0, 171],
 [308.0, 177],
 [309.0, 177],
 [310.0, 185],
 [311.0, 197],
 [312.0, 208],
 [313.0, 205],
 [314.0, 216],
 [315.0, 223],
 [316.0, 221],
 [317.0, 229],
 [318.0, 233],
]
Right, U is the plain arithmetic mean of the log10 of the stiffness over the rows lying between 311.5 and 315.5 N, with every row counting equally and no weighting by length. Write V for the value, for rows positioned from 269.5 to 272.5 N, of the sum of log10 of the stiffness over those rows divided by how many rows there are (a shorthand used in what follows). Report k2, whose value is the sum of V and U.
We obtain 4.7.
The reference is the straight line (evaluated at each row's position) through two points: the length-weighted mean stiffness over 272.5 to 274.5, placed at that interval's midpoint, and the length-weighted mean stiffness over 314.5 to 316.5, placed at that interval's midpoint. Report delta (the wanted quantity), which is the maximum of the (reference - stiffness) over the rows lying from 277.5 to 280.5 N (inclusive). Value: 1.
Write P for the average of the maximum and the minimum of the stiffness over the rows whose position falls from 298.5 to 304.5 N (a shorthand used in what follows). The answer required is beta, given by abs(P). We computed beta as 162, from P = 162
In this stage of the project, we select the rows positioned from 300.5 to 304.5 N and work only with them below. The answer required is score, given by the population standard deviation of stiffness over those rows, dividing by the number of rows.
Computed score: 6.0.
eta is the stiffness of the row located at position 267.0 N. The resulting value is 248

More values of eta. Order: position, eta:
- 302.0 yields 155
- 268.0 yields 240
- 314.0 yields 216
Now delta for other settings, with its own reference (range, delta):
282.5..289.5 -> 74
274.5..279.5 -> 7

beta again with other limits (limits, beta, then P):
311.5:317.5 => 217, 217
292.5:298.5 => 139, 139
